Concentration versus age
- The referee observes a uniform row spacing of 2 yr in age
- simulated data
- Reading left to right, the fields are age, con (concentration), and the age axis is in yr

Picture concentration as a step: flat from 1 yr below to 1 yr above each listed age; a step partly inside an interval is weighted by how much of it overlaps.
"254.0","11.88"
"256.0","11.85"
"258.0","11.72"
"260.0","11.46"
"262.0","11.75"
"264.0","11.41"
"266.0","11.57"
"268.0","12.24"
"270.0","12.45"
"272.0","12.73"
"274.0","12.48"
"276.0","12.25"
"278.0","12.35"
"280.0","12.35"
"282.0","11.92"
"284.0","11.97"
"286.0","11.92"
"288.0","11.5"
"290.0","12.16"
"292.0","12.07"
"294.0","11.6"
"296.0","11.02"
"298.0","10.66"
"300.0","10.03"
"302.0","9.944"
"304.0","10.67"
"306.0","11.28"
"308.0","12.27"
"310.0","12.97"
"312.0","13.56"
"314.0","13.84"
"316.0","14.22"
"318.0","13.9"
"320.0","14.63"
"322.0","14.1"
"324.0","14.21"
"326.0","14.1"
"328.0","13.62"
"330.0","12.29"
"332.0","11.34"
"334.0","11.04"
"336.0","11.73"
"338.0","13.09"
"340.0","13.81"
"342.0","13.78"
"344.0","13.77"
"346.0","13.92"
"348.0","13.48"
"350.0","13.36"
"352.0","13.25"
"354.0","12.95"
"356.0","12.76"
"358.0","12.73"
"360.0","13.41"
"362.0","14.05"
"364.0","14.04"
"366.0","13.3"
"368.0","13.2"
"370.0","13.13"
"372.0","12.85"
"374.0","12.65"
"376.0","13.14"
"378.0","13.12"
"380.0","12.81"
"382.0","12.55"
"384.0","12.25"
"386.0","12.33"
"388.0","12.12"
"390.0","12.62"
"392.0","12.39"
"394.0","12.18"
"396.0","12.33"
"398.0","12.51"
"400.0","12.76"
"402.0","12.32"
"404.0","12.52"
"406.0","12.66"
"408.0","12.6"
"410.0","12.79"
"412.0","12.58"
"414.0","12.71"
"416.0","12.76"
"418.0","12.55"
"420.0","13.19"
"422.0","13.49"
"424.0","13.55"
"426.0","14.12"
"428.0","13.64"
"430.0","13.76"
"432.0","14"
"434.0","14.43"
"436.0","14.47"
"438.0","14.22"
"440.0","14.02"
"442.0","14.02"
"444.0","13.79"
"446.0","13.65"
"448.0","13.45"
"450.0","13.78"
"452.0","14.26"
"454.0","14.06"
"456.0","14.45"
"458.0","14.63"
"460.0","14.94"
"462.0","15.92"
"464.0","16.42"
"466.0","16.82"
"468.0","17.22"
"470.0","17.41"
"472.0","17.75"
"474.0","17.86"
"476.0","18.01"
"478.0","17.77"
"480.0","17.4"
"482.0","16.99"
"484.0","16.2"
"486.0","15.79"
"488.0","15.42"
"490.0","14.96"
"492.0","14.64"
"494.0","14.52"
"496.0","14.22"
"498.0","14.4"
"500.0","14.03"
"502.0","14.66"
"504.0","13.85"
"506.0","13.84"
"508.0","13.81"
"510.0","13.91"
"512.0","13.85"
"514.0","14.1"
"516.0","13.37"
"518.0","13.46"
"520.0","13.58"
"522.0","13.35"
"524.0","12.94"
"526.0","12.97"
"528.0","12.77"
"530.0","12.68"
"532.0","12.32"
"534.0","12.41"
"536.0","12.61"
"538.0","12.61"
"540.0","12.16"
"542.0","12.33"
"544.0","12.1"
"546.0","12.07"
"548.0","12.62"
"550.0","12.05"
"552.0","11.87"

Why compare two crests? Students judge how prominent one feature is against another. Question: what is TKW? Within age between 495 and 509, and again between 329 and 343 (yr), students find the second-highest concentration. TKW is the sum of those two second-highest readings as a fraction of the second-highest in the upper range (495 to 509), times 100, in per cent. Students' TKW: 196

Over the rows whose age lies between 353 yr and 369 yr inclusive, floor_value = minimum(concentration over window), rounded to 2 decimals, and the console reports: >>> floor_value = 12.73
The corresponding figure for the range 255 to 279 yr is 11.41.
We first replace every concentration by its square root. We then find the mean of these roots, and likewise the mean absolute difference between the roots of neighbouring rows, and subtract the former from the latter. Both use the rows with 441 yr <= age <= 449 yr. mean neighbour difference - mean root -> -3.68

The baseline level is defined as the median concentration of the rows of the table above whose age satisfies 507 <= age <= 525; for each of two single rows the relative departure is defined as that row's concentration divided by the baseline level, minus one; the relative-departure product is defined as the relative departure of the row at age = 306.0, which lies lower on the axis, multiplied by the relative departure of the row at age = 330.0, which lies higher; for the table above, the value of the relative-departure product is 0.016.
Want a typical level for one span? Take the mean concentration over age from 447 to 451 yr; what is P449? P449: 13.6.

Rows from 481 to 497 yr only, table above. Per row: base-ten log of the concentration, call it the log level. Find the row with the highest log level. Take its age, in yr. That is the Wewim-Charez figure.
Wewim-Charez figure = 482.0 yr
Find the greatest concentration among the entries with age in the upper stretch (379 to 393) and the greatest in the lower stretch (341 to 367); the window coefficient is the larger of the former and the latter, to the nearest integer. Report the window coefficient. 14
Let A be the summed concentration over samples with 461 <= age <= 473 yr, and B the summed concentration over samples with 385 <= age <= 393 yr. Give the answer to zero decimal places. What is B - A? -52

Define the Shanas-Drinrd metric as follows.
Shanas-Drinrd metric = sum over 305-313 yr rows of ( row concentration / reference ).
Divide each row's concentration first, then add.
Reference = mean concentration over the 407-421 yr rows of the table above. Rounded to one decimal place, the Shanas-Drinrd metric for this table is 3.9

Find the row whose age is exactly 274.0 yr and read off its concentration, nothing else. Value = 12.48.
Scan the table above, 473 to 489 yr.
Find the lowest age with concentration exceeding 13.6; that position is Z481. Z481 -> 474.0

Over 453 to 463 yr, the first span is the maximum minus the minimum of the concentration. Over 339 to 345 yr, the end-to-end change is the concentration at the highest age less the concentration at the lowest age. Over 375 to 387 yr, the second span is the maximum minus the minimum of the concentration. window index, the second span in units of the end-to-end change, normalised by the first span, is -12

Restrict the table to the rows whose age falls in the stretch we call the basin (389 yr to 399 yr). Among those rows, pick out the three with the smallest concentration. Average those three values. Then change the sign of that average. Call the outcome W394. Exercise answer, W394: -12.3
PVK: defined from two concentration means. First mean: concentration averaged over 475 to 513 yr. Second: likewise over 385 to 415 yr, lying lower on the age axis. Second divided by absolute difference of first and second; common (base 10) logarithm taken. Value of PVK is 0.67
